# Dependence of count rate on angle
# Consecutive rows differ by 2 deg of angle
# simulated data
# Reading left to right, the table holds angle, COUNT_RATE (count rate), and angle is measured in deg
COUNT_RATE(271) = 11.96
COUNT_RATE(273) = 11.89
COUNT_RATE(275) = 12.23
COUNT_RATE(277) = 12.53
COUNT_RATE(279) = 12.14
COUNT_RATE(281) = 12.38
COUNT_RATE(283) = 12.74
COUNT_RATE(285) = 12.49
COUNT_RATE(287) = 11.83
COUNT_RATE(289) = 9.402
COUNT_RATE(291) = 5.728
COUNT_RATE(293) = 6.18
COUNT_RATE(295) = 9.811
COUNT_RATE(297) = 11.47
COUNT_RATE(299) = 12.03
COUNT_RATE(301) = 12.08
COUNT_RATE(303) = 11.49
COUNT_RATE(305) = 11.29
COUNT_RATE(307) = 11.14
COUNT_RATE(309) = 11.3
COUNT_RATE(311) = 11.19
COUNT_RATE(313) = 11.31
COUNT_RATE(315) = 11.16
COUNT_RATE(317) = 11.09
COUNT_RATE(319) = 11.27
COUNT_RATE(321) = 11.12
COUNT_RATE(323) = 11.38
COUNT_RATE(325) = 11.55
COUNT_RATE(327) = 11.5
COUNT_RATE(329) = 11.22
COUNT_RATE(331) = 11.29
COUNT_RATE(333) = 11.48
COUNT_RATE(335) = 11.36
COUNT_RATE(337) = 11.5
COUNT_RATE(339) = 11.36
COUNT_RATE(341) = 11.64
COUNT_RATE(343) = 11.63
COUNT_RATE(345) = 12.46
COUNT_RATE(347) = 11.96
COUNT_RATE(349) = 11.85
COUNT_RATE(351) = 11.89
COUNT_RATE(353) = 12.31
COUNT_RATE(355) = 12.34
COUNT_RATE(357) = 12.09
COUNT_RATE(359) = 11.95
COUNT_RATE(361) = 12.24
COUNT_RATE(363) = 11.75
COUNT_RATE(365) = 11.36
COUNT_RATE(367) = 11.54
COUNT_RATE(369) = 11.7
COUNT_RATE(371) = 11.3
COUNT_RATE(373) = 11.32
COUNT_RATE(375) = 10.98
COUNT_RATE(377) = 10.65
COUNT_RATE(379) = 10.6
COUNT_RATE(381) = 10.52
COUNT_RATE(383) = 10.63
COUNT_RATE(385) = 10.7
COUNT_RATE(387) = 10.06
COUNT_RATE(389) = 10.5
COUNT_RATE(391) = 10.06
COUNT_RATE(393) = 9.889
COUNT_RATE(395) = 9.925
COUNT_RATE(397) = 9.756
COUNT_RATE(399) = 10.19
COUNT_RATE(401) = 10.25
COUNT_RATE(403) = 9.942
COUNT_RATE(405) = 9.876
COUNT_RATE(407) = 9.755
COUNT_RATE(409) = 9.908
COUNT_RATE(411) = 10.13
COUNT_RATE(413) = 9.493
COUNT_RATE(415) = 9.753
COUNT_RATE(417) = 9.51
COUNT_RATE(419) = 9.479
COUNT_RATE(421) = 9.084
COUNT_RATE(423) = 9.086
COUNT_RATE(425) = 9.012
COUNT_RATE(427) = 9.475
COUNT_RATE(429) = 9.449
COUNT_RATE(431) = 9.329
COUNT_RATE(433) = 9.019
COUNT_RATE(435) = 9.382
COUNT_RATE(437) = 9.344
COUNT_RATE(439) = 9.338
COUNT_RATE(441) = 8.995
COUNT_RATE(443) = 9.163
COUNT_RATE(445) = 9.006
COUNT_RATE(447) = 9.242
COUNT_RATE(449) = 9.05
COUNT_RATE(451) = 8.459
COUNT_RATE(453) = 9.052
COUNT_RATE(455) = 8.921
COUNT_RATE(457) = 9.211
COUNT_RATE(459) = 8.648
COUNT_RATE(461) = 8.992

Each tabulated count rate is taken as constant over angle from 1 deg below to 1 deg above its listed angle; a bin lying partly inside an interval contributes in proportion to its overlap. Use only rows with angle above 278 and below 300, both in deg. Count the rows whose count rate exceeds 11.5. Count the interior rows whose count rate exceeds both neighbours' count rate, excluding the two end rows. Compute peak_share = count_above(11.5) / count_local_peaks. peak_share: 6.0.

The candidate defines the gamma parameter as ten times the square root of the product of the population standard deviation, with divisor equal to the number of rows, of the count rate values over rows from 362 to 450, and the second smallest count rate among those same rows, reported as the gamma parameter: 26.8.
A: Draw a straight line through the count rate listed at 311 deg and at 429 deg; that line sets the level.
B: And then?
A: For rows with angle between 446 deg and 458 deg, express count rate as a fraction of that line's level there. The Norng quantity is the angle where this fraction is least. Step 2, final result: 451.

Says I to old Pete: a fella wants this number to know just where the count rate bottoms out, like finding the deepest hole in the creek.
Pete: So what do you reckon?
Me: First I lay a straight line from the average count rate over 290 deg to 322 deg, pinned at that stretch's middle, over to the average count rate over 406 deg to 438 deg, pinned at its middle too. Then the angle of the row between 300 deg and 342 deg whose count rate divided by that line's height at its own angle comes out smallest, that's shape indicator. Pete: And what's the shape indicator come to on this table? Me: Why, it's 307 deg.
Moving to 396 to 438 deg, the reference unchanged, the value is 425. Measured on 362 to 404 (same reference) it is 397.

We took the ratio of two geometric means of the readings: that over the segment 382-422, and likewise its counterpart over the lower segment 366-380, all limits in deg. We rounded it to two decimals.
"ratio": 0.89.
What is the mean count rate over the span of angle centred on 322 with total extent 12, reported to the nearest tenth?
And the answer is 11.3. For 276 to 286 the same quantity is 12.5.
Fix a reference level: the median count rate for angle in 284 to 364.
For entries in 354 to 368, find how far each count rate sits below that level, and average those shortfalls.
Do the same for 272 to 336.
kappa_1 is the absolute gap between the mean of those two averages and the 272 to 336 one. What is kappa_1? 0.37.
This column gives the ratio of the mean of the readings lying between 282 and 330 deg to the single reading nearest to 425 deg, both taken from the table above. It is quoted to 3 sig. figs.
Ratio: 1.21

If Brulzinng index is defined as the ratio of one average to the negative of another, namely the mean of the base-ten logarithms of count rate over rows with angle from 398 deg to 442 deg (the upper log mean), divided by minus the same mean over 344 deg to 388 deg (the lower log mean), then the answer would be -0.925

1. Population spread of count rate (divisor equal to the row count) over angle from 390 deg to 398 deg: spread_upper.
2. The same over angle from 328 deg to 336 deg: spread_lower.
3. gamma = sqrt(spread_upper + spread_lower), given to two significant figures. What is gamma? 0.45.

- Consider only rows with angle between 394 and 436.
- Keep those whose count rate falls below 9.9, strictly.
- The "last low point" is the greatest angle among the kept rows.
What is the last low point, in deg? 435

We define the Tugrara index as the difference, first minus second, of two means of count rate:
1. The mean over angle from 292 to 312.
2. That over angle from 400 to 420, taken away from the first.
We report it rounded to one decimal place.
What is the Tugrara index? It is 1.0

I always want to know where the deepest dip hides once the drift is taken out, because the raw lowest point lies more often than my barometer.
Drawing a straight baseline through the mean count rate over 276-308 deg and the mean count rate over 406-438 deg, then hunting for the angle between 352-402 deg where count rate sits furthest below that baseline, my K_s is 397 deg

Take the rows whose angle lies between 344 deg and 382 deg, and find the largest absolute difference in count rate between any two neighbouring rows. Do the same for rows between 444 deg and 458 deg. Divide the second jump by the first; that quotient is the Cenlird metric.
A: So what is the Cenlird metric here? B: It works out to 1.2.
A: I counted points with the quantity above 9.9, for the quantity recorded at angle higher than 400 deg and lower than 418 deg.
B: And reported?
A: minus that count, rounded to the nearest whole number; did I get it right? -4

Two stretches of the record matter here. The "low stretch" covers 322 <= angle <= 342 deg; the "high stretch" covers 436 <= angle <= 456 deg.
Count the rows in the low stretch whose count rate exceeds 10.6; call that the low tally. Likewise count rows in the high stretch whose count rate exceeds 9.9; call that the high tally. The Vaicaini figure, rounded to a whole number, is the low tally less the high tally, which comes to 10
